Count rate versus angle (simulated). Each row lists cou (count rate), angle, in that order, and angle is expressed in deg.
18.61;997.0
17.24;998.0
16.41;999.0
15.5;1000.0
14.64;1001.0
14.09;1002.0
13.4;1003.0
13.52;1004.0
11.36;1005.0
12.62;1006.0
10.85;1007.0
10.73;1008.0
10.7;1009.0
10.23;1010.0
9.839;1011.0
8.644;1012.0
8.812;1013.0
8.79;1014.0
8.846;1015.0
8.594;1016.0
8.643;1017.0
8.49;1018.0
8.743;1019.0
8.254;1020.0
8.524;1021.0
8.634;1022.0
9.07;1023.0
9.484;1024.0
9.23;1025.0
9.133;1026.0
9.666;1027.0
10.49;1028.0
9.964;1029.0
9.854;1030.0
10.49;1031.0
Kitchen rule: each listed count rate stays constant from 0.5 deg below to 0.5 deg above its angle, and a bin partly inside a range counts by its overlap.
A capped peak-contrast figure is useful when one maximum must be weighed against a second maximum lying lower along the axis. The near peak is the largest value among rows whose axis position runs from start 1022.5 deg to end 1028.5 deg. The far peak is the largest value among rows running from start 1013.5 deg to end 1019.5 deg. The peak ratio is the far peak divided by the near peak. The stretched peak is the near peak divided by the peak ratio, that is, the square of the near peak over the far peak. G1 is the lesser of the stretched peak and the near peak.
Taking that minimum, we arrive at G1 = 10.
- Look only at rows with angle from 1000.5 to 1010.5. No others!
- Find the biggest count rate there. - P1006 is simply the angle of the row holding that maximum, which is 1001.0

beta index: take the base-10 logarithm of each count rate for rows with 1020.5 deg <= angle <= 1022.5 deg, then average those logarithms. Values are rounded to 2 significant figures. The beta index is 0.93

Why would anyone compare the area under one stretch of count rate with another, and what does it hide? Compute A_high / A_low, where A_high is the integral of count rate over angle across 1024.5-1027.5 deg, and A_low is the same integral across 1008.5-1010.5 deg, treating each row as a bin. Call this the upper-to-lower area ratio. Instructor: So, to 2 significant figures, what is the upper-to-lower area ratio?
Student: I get 1.3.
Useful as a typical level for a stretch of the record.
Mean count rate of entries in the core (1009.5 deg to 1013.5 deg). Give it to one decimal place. 9.4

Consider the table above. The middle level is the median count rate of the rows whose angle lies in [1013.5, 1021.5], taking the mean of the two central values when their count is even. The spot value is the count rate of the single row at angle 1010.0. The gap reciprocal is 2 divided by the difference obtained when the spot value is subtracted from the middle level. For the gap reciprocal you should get -1.2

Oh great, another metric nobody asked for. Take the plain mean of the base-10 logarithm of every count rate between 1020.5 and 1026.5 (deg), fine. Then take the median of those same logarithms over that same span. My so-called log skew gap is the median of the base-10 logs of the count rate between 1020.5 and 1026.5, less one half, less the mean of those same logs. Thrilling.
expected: -0.495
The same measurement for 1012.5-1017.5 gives -0.497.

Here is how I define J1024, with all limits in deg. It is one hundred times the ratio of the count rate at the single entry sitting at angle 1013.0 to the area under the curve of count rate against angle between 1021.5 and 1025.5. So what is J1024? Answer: 24.2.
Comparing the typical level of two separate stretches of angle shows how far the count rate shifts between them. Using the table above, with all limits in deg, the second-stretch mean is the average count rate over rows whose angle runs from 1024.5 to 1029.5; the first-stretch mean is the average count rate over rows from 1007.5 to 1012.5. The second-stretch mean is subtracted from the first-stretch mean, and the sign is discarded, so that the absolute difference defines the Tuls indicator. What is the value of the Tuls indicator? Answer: 0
